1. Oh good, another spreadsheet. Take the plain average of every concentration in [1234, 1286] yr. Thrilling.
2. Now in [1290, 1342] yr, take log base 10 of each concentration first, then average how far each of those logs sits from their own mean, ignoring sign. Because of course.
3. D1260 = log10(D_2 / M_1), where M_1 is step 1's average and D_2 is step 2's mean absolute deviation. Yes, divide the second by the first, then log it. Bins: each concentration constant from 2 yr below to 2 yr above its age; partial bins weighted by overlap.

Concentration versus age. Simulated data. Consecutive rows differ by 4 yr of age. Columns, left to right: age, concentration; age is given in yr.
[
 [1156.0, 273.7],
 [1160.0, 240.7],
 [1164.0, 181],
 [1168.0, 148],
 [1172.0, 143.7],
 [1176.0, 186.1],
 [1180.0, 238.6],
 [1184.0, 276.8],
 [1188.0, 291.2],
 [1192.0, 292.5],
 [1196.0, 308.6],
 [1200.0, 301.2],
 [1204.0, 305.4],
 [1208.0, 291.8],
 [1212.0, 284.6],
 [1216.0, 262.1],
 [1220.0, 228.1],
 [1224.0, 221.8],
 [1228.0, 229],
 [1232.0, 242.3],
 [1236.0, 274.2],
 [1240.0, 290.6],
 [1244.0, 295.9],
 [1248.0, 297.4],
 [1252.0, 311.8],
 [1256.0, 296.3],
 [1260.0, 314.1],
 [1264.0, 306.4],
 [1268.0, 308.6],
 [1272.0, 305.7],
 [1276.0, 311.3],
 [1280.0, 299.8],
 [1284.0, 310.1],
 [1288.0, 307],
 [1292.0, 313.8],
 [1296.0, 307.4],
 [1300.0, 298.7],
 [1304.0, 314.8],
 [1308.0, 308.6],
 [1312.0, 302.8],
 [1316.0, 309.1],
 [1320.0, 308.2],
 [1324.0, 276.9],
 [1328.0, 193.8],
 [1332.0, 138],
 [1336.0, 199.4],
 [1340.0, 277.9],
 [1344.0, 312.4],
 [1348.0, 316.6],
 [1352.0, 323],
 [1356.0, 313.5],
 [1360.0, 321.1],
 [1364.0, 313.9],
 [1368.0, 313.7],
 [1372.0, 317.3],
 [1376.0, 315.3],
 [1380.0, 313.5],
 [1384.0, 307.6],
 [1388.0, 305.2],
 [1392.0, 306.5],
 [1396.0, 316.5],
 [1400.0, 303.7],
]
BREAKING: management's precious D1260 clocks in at -3.555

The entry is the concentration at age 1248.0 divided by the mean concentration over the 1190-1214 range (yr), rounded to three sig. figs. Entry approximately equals 1.00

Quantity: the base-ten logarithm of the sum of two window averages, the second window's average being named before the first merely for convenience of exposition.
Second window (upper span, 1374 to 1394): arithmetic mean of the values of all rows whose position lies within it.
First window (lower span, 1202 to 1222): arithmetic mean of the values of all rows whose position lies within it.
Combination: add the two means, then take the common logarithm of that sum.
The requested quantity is 2.77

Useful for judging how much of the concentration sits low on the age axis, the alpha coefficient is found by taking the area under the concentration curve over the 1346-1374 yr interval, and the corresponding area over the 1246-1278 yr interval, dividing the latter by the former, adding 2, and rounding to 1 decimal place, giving 3.1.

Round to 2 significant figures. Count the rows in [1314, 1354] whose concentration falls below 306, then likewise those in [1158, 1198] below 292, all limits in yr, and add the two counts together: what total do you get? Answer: 13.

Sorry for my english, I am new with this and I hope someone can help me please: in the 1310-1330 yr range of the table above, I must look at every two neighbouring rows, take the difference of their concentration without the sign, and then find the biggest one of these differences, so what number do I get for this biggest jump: 83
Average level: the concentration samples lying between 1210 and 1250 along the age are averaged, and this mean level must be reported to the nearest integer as 263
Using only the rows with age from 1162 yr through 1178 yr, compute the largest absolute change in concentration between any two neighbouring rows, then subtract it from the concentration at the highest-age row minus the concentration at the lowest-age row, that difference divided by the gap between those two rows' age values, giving -42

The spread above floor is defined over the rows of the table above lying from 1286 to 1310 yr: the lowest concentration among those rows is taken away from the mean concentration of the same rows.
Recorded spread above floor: 10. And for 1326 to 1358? 121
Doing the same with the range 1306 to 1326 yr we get 24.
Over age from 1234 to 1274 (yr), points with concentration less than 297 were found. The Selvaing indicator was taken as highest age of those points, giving 1256.0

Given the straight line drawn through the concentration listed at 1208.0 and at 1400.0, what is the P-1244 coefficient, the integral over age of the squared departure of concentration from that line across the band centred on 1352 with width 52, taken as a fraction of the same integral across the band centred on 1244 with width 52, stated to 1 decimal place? 2.9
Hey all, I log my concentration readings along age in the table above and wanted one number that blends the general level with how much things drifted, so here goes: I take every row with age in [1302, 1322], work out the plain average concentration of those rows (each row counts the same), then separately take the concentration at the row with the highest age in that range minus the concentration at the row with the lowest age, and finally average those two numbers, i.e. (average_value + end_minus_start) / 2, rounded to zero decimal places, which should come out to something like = 151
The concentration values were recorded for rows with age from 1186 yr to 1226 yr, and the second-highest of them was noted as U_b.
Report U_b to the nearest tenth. 305.4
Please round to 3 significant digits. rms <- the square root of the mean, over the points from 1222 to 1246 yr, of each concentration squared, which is 261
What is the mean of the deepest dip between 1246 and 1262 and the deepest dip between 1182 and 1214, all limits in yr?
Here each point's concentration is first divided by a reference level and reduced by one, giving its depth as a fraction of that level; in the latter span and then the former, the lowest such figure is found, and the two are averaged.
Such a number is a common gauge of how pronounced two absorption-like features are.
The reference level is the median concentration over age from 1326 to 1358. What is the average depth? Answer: -0.03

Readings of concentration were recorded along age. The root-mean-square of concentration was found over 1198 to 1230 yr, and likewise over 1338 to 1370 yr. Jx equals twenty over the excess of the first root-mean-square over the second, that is -0.5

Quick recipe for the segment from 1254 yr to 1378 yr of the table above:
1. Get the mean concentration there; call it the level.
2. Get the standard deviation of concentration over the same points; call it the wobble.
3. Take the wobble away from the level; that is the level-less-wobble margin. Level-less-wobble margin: 254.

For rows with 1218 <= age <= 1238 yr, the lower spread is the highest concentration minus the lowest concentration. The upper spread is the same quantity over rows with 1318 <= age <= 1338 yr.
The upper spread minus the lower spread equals 118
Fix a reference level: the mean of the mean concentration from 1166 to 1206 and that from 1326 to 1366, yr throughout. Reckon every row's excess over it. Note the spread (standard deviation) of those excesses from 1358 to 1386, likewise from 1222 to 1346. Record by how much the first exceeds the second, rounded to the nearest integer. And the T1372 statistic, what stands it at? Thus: -39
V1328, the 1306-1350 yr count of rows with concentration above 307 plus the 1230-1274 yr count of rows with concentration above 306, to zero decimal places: 9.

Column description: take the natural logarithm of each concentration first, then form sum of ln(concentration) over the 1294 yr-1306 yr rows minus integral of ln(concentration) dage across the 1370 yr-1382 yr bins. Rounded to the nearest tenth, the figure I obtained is -51.9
